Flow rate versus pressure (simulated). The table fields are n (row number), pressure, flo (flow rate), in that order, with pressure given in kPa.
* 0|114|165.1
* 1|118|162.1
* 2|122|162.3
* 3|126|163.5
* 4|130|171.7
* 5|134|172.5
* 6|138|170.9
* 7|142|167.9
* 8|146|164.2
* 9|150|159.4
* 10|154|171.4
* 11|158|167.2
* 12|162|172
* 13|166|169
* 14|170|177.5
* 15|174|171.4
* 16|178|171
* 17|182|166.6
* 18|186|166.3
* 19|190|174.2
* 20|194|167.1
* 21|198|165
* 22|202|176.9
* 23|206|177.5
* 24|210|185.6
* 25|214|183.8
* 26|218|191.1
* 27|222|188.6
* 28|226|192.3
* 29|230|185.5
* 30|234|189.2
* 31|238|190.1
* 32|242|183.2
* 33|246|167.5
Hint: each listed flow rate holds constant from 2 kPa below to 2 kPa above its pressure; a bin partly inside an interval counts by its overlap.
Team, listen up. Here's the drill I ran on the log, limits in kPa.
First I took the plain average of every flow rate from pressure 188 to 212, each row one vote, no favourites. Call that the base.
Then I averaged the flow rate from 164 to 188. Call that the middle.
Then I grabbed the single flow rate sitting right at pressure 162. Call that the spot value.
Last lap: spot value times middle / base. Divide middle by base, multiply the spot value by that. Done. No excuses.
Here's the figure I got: 168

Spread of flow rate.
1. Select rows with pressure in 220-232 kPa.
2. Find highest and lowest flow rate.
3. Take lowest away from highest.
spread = 6.8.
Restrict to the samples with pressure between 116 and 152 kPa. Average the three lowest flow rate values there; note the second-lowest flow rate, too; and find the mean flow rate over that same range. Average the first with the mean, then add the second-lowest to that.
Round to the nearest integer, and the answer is 326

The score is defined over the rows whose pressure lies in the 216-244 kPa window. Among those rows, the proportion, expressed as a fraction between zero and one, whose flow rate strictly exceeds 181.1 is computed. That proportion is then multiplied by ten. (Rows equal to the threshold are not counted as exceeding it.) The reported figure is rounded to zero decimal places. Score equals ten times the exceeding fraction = 10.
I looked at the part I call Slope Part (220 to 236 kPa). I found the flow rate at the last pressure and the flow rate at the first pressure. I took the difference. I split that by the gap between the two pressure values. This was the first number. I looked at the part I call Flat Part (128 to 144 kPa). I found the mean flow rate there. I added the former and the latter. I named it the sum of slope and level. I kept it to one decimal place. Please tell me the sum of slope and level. 170.8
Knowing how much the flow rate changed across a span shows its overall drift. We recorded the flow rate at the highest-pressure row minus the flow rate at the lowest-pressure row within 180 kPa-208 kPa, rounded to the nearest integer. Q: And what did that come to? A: 11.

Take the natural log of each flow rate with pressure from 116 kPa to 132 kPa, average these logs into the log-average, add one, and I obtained 6.11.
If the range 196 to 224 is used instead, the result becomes 6.20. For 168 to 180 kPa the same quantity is 6.15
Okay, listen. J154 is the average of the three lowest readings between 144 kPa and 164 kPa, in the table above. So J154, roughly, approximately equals 164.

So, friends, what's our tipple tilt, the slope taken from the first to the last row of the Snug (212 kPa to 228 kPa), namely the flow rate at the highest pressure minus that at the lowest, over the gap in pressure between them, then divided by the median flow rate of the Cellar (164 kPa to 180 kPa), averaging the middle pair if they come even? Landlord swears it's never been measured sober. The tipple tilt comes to 0.0041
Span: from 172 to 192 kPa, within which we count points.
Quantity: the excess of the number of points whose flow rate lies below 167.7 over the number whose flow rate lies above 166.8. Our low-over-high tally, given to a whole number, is -1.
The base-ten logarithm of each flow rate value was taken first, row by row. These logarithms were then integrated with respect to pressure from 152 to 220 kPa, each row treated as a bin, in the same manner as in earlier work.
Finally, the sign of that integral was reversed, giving -152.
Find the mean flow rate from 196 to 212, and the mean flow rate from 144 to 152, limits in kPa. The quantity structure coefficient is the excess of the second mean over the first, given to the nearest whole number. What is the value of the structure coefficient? -14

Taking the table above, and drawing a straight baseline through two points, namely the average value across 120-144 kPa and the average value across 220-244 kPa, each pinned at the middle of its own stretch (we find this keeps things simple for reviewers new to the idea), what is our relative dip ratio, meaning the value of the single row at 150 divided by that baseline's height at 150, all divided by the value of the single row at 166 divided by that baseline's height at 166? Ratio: 0.96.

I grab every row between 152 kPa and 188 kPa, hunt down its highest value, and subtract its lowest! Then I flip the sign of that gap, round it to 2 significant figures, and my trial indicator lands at -11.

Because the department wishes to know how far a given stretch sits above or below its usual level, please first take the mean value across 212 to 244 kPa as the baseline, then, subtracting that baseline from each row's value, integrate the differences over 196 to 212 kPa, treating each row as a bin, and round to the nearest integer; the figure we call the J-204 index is -188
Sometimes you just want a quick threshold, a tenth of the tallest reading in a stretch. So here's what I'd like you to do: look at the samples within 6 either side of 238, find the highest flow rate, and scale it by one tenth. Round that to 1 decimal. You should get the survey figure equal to 19.0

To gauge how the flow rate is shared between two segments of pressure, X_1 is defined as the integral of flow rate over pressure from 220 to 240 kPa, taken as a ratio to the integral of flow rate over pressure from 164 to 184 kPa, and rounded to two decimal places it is 1.11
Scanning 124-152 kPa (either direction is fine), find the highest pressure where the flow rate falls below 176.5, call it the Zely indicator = 150 kPa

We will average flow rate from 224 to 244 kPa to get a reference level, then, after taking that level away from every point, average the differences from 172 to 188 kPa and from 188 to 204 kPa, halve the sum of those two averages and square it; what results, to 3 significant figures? 333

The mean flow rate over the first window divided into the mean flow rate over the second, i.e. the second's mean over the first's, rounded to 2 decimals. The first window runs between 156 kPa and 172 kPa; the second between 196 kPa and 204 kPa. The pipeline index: 1.00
